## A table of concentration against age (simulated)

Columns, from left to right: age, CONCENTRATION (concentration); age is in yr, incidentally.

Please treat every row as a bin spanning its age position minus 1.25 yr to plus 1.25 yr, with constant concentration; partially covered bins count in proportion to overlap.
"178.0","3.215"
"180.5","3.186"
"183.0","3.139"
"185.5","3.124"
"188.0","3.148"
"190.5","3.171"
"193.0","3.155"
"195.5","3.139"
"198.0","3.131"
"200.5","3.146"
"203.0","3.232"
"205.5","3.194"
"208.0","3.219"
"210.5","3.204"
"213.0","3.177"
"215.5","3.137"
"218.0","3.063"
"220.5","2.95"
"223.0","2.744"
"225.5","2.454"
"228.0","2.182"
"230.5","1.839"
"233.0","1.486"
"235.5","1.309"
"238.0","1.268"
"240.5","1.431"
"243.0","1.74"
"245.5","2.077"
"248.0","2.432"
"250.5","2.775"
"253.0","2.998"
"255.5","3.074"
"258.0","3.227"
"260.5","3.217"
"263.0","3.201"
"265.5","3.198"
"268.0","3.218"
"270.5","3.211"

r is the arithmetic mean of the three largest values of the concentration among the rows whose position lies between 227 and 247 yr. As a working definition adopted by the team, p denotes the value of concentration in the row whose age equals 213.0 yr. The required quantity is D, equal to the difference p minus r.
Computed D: 1.1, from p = 3.177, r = 2.03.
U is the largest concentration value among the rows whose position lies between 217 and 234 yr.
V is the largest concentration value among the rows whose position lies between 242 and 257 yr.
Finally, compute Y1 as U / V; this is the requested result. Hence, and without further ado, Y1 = 1.00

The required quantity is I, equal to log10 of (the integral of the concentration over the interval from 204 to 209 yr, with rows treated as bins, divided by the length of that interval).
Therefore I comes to 0.506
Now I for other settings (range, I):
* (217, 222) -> 0.476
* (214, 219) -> 0.492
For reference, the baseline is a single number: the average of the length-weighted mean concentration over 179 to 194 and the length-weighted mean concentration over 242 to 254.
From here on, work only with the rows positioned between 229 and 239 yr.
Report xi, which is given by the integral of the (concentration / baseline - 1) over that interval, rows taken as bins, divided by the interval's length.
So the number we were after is -0.46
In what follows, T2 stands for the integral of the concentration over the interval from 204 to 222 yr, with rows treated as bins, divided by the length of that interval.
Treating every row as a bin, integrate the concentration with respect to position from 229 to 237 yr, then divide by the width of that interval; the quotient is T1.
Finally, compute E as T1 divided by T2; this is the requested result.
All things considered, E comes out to 0.50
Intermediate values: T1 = 1.56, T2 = 3.13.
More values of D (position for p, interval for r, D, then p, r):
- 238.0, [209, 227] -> -1.9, 1.268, 3.17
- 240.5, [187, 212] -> -1.8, 1.431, 3.22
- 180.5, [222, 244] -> 0.7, 3.186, 2.46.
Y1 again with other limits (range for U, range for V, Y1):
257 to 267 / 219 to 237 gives 1.09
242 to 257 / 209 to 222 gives 0.96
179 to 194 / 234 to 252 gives 1.15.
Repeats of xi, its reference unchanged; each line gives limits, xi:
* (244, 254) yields -0.09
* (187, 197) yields 0.13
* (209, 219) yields 0.13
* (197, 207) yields 0.14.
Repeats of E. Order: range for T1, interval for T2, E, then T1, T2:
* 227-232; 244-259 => 0.72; 1.98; 2.74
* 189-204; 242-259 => 1.21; 3.16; 2.62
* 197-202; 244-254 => 1.24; 3.14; 2.54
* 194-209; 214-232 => 1.21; 3.18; 2.62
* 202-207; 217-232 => 1.28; 3.21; 2.51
